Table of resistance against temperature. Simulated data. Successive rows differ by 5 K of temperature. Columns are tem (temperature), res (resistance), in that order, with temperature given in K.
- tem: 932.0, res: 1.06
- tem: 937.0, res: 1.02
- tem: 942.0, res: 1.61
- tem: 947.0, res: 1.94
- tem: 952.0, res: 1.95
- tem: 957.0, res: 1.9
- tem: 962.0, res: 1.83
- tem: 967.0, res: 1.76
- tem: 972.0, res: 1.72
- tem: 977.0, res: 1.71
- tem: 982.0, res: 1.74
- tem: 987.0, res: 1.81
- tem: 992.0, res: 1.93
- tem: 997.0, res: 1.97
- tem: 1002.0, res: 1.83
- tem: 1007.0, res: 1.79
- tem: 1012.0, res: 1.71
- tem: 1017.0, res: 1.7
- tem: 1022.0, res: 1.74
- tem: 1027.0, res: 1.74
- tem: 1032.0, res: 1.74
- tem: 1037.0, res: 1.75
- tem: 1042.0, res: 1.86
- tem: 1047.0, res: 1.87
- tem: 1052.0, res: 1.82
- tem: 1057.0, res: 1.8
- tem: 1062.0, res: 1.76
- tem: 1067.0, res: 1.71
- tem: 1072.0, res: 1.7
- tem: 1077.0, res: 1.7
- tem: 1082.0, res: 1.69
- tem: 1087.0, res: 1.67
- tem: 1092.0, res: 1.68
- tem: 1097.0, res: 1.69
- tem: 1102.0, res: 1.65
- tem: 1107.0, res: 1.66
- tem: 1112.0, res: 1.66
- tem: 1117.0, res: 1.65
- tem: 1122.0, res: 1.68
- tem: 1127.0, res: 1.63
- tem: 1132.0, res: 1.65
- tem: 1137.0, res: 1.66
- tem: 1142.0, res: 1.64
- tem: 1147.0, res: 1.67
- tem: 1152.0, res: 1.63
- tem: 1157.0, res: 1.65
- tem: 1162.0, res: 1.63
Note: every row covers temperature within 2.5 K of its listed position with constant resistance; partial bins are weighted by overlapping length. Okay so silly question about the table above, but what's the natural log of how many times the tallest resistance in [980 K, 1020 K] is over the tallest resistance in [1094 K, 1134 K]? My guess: 0.15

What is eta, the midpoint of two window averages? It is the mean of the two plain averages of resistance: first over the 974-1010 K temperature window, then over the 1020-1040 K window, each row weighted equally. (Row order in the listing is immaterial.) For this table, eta 1.78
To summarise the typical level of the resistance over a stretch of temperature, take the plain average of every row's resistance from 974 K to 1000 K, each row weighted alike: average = 1.83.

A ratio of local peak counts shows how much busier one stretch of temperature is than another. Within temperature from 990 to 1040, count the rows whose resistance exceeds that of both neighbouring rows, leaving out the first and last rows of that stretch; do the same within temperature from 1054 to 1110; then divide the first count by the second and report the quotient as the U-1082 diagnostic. 1.00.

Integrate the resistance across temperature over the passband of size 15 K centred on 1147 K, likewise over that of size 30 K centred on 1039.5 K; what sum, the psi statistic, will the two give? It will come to 79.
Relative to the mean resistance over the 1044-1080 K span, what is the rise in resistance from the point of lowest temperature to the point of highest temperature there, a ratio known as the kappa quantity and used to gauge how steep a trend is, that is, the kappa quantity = -0.10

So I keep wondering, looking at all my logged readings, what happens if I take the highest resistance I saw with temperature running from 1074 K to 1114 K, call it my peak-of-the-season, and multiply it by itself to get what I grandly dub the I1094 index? 2.9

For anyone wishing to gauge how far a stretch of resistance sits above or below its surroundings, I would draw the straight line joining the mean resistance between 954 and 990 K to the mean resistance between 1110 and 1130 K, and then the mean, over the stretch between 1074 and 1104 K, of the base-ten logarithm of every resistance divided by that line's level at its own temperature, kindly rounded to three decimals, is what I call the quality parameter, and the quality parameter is 0.000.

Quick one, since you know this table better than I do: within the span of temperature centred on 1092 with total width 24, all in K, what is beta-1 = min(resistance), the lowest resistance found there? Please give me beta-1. 1.65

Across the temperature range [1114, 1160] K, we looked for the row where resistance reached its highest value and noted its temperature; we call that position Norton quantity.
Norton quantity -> 1122.0 K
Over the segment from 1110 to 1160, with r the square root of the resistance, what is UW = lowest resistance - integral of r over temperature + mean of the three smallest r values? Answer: -61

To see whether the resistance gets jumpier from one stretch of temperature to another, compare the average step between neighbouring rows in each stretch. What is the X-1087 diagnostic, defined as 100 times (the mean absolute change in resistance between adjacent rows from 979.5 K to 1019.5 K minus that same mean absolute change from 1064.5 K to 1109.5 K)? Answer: 5.8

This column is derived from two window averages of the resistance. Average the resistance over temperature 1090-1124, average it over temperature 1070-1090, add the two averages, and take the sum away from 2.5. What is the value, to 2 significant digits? -0.86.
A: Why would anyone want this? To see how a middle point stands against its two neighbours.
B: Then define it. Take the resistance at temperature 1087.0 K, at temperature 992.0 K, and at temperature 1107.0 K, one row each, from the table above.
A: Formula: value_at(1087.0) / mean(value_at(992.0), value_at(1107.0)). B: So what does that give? 0.93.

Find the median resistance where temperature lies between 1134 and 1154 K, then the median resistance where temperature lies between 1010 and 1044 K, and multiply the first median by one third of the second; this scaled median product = 0.96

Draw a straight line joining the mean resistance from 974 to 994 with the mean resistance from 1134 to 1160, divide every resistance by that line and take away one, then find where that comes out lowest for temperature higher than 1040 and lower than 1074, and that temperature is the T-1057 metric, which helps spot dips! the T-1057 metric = 1072.0 K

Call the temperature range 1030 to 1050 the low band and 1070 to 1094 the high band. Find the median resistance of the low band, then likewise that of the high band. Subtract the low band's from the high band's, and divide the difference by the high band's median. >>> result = -0.068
